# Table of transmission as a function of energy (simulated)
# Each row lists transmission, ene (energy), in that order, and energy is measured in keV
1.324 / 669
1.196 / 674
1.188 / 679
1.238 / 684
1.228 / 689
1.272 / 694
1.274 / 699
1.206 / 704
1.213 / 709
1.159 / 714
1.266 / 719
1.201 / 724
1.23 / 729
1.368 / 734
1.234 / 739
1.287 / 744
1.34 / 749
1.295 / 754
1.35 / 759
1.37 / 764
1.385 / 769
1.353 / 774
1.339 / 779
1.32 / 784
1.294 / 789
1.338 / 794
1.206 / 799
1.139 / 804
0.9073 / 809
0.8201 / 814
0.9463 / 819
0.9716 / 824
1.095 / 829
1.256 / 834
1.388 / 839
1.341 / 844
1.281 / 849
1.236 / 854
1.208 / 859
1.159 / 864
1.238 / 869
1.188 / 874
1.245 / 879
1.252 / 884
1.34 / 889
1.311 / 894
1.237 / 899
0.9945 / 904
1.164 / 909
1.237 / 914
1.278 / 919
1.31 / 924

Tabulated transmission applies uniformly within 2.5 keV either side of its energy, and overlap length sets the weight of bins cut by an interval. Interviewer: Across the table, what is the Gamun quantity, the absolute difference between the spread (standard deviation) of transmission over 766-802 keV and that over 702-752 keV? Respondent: 0.01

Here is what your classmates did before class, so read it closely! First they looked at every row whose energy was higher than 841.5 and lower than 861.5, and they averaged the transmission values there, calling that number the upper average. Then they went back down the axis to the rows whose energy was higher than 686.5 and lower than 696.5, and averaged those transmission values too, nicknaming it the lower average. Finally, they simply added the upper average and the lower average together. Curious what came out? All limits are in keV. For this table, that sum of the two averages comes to 2.52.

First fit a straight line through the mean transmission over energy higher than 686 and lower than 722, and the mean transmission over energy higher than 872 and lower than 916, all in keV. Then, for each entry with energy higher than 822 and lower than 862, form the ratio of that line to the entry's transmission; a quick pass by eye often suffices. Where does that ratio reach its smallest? 839 keV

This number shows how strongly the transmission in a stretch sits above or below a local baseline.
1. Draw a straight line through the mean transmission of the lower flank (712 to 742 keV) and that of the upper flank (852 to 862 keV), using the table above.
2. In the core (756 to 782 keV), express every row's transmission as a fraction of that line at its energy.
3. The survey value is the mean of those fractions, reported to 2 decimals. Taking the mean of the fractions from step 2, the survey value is 1.10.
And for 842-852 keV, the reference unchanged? 1.07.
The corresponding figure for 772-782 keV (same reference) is 1.09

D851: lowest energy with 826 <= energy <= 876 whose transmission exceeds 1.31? 839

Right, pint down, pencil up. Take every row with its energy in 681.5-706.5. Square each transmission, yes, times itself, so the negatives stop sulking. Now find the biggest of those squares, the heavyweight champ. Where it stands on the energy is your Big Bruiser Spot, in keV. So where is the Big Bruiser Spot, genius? 699 keV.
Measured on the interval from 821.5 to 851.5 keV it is 839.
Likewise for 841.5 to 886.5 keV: 844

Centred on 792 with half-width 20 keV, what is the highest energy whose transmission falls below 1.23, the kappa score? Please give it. 809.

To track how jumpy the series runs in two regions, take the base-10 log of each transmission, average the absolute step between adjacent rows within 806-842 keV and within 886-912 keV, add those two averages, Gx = 0.095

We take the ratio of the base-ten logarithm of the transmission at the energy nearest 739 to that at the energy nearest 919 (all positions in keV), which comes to 0.9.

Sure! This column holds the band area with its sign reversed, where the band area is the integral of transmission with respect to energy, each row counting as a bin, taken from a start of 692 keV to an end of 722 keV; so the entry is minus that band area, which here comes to -36.9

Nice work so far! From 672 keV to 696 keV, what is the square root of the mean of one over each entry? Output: 0.904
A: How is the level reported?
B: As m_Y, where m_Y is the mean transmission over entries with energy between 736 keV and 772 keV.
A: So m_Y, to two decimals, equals 1.32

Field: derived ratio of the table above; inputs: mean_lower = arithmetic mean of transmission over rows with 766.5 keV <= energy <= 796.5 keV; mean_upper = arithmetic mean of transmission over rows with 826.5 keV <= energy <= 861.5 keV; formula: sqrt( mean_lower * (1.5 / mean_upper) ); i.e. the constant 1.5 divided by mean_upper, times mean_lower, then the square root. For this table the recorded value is 1.26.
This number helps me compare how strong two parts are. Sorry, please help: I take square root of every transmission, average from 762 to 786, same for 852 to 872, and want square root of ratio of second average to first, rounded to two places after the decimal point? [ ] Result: 0.97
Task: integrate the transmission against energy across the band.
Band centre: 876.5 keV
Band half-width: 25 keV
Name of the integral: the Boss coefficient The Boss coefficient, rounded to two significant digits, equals 62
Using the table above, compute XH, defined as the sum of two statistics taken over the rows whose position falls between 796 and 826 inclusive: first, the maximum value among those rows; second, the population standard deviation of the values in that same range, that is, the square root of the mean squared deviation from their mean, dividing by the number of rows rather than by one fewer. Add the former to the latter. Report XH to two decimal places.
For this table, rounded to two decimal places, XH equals 1.34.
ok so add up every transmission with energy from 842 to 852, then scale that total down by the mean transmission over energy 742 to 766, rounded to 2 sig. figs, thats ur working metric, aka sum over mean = 2.0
